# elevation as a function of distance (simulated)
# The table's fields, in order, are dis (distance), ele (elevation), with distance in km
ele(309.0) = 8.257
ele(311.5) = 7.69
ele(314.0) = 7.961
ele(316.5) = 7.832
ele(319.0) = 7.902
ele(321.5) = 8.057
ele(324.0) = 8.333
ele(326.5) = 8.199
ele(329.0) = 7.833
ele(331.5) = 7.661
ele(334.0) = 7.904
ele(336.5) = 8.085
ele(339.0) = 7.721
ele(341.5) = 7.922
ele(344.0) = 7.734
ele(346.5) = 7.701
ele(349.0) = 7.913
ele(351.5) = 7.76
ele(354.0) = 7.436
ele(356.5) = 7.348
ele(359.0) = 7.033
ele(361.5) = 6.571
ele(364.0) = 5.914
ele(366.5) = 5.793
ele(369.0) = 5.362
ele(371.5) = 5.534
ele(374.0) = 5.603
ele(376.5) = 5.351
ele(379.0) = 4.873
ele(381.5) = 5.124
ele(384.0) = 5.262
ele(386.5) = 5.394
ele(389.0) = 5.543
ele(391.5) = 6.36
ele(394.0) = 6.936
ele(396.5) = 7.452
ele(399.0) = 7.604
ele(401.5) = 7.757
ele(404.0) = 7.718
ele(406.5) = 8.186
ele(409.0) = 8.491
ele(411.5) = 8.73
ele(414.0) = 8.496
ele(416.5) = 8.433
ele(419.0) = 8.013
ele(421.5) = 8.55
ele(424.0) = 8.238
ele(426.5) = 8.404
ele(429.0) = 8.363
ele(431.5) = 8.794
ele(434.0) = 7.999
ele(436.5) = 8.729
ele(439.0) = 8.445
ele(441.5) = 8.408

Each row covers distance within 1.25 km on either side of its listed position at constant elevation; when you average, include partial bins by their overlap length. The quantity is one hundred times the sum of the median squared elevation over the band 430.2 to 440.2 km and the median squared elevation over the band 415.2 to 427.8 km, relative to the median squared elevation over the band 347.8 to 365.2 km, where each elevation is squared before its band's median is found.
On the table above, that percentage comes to 267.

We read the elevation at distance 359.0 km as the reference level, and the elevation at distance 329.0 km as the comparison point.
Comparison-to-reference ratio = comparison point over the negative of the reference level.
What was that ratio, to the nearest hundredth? -1.11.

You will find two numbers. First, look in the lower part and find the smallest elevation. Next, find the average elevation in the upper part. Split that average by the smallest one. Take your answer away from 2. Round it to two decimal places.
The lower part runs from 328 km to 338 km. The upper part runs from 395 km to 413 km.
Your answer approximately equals 0.96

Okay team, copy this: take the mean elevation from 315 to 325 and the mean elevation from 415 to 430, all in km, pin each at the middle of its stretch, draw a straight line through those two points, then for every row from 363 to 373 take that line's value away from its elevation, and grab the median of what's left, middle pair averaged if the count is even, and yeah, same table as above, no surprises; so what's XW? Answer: -2.5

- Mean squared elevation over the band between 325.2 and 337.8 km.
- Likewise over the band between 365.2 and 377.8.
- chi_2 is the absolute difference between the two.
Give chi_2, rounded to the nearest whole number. 32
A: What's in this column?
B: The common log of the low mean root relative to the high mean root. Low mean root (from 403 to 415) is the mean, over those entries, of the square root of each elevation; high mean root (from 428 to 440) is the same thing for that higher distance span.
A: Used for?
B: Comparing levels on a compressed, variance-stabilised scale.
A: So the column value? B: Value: 0.00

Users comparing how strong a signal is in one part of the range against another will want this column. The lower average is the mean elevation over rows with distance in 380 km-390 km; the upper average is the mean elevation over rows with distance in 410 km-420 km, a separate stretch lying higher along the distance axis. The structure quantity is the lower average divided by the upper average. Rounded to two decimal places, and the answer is 0.63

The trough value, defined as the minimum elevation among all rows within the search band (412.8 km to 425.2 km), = 8.013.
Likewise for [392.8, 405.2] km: 6.936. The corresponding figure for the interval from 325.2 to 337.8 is 7.661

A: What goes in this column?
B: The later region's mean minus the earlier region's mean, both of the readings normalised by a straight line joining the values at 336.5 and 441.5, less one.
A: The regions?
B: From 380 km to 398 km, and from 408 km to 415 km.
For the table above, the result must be 0.3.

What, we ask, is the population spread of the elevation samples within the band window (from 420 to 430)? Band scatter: 0.11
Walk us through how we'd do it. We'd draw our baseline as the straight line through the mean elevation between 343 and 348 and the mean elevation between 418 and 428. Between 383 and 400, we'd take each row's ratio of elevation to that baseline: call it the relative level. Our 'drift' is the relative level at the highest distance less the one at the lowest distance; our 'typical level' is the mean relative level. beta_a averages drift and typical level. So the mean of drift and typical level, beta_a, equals 0.53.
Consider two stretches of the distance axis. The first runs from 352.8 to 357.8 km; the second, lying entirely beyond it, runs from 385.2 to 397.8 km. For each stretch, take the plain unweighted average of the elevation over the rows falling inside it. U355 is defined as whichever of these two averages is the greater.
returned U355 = 7.4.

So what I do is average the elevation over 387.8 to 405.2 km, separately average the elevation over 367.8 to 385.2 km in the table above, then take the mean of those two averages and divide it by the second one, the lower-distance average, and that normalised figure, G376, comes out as 1.2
